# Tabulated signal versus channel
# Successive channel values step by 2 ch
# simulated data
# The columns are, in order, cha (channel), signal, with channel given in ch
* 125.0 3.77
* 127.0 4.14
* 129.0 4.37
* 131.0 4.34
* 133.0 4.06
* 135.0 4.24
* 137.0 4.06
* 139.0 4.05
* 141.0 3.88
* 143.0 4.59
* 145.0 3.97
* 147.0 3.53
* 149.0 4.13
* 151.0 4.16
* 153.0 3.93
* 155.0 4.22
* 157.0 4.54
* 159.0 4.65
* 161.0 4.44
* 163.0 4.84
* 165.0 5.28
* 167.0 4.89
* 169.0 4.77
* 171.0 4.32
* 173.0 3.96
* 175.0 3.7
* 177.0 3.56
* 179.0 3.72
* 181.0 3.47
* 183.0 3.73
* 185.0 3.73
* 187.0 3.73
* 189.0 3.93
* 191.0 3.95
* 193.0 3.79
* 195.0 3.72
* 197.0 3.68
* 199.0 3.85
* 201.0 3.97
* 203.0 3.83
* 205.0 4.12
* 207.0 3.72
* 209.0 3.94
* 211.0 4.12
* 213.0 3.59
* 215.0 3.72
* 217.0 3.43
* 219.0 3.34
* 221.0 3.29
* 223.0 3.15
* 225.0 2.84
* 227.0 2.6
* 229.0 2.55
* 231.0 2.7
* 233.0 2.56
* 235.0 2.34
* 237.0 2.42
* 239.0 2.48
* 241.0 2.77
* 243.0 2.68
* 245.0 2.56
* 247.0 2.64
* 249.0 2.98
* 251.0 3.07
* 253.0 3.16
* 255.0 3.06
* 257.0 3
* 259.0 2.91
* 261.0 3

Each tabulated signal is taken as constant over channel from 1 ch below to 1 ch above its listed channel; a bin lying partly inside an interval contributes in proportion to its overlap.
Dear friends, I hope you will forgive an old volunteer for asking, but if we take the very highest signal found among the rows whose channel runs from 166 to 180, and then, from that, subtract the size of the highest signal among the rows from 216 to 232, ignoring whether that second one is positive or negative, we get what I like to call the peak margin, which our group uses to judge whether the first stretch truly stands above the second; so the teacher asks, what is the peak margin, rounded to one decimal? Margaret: 1.5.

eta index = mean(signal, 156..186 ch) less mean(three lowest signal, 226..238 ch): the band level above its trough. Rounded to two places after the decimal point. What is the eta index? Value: 1.80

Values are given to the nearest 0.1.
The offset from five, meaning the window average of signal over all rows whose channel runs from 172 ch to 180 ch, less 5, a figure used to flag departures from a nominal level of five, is -1.3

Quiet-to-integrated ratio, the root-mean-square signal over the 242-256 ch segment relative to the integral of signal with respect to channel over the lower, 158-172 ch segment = 0.043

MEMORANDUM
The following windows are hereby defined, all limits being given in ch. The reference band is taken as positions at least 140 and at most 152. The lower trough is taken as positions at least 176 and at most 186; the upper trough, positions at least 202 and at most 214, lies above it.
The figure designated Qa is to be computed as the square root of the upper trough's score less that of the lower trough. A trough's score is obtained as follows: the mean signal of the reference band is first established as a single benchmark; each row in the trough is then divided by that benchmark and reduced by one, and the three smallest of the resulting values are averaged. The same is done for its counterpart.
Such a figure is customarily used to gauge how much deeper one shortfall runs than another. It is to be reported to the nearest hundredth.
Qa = 0.18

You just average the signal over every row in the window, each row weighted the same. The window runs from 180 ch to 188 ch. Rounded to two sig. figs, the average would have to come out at 3.7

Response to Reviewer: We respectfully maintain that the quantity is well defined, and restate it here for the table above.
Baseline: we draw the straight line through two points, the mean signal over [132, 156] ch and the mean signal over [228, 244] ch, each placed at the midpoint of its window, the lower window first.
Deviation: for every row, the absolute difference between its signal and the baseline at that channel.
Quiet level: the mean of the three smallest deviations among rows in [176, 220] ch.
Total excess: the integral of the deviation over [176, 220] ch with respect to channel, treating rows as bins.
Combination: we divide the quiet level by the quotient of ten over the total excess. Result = 0.22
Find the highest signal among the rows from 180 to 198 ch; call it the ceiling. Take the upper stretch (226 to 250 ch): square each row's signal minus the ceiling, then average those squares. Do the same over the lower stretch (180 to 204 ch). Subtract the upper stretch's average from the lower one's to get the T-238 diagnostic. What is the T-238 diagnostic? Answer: -1.8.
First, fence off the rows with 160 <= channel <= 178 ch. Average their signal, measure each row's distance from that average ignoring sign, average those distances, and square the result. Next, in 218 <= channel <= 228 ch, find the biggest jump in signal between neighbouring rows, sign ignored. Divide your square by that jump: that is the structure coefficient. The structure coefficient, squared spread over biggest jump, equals 0.72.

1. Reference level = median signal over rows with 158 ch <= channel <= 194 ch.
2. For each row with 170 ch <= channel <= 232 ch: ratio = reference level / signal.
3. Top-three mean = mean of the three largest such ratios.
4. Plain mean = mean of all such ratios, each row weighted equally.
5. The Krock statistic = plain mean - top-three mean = -0.39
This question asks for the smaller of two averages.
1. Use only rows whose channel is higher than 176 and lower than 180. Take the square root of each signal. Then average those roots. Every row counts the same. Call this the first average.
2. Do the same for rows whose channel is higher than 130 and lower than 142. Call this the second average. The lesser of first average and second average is 1.91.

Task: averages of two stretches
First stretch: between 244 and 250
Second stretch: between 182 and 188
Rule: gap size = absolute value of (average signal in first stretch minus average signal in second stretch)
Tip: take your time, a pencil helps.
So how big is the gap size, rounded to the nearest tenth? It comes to 1.0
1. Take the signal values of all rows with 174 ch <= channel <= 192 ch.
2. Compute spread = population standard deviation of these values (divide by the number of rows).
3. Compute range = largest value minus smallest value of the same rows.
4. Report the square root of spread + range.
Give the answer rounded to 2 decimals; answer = 0.79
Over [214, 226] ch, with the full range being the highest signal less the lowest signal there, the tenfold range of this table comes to 8.8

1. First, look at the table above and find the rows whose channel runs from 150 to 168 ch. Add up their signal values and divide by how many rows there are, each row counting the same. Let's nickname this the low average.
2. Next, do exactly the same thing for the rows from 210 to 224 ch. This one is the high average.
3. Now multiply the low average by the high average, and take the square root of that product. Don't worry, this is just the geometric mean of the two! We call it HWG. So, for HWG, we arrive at 4.00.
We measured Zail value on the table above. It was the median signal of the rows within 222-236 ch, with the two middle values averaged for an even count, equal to 2.6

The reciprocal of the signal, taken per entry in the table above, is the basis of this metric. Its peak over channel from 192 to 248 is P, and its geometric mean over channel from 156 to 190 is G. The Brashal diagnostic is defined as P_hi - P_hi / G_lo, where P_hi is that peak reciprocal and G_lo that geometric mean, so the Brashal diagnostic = -1.3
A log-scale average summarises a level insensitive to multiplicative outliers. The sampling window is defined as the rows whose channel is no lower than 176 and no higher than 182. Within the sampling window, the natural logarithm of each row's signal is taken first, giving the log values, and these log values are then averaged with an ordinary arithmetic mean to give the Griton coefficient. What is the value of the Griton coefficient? 1.28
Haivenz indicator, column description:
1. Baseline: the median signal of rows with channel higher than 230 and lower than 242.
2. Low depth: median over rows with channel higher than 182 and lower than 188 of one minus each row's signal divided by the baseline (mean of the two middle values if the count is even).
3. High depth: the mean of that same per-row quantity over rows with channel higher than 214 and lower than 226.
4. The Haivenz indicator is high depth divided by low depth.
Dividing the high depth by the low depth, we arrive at 0.6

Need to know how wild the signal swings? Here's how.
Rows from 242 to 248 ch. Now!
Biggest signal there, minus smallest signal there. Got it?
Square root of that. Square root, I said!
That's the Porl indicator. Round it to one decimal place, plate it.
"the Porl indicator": 0.3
